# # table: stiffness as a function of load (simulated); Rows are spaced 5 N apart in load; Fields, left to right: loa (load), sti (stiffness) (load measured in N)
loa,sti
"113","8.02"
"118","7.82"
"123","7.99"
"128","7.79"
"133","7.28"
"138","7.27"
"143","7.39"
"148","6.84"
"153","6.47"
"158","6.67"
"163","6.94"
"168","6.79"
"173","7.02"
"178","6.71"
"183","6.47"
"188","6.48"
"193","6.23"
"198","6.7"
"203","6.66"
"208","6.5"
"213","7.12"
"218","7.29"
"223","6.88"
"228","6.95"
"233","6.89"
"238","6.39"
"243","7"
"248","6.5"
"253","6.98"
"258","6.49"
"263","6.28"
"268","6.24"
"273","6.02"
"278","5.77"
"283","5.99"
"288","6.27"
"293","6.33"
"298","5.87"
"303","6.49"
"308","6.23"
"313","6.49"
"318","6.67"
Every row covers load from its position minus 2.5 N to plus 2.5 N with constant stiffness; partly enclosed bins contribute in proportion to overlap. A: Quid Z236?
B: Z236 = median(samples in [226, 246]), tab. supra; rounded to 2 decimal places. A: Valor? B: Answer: 6.92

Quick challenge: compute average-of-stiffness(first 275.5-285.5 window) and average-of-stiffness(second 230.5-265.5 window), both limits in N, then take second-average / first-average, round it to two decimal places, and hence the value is 1.13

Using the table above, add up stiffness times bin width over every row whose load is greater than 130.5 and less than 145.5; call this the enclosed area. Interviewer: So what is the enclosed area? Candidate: 110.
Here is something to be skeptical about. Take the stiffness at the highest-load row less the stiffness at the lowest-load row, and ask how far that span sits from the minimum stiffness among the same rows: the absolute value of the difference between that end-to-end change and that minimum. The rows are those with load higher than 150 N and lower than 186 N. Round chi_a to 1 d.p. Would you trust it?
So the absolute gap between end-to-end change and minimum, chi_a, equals 6.5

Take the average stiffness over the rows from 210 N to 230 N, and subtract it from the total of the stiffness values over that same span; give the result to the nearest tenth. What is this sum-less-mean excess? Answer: 21.2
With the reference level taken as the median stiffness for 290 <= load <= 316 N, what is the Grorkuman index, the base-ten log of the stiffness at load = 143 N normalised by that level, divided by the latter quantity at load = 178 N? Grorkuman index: 3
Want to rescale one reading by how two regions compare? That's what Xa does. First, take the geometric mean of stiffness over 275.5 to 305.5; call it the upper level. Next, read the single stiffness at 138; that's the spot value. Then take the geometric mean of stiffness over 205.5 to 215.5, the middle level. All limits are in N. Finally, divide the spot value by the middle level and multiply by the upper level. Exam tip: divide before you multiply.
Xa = 6.5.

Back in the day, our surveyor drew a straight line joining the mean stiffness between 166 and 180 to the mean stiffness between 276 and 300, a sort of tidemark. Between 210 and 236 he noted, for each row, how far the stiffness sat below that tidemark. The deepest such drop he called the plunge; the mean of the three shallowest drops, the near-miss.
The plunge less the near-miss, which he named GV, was 0.22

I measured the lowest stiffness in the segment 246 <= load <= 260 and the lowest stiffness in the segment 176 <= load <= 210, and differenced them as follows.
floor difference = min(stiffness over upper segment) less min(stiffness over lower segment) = 0.3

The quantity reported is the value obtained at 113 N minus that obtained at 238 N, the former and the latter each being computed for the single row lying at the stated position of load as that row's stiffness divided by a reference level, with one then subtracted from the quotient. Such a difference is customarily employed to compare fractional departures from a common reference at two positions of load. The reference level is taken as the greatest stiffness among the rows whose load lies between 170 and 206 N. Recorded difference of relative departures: 0.23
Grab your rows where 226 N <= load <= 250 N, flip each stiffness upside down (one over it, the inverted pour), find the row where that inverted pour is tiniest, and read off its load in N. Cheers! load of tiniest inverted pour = 243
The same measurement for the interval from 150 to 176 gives 173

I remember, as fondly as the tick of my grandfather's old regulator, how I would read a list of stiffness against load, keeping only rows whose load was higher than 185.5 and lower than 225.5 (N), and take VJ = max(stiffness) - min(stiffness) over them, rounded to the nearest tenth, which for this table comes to 1.1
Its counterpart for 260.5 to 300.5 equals 0.6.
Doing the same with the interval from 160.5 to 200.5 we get 0.8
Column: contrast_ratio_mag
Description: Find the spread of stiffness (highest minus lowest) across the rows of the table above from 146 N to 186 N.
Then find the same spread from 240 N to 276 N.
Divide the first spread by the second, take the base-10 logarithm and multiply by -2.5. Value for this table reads 0.6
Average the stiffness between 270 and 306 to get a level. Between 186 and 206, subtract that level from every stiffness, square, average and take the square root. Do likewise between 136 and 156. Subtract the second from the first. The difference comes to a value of -0.51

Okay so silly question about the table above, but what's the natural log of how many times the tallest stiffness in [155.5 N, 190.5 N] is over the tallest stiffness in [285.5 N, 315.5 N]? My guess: 0.079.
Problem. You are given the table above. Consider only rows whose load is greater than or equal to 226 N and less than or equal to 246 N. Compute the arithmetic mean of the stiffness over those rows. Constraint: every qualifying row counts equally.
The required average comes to 6.8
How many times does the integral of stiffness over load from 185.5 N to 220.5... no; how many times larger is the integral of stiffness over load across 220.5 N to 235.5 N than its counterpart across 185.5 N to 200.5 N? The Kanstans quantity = 1.07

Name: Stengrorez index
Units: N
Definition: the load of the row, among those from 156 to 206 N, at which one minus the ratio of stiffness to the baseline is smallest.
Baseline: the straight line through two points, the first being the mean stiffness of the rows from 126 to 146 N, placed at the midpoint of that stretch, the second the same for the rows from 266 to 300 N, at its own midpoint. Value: 173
